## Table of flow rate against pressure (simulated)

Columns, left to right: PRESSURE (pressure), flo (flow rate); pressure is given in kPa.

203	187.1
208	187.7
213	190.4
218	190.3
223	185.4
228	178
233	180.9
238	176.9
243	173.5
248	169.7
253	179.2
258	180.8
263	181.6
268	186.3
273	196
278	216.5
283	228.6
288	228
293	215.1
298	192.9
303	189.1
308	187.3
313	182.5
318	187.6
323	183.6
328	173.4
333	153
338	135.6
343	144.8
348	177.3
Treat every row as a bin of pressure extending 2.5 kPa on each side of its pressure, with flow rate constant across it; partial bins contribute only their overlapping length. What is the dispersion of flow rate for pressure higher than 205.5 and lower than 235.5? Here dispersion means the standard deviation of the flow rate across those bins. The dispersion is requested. 5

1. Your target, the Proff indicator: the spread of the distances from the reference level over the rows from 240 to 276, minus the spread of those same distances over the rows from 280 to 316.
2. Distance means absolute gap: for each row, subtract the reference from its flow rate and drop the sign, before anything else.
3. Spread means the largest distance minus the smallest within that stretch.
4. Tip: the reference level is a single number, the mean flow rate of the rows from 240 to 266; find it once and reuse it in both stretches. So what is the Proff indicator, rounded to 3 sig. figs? -29.3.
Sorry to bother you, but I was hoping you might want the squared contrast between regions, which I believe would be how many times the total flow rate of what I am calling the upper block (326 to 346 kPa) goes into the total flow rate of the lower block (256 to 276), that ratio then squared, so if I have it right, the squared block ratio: 1.5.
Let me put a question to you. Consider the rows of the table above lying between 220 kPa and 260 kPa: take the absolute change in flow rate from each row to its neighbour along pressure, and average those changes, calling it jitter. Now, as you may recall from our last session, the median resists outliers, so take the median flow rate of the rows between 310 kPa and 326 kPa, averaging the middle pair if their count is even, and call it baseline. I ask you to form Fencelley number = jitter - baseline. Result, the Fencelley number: -179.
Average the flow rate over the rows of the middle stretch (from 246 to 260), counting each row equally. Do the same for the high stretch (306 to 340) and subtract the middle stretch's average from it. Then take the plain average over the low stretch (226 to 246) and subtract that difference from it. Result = 182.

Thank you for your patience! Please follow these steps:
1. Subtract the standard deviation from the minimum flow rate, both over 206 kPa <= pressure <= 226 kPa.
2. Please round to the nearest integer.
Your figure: 183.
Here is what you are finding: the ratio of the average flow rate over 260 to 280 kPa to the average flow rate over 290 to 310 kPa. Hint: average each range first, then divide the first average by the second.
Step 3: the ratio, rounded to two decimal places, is 0.99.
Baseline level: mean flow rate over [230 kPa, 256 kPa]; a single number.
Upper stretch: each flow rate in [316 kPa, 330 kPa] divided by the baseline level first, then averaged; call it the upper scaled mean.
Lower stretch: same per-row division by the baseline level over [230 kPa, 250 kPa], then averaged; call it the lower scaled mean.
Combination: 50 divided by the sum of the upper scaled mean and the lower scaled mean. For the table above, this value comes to 24.7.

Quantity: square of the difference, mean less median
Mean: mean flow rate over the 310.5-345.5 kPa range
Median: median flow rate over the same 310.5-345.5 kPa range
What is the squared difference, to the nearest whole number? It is 58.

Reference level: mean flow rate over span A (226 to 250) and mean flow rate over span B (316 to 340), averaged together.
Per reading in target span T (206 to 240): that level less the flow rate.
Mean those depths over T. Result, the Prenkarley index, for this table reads -13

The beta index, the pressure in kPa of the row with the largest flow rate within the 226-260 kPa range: 233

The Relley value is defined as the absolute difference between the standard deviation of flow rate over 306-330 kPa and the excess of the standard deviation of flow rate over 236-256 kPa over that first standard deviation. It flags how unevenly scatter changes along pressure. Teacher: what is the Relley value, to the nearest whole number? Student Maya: 7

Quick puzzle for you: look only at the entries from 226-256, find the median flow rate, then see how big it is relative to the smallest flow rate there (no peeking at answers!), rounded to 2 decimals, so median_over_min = 1.05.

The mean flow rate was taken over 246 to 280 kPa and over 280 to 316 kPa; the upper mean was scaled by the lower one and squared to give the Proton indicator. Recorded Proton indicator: 1.18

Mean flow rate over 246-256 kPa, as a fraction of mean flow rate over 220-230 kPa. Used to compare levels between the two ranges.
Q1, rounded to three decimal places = 0.960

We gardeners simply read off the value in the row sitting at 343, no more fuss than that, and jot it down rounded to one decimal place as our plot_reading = 144.8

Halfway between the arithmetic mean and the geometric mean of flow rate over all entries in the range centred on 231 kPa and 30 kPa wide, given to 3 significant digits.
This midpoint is 181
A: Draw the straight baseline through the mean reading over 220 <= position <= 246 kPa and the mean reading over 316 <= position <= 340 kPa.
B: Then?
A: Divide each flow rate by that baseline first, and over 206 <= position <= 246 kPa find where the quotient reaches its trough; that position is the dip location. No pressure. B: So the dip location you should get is 243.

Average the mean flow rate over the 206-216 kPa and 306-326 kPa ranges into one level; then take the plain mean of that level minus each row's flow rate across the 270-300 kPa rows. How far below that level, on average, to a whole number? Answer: -26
